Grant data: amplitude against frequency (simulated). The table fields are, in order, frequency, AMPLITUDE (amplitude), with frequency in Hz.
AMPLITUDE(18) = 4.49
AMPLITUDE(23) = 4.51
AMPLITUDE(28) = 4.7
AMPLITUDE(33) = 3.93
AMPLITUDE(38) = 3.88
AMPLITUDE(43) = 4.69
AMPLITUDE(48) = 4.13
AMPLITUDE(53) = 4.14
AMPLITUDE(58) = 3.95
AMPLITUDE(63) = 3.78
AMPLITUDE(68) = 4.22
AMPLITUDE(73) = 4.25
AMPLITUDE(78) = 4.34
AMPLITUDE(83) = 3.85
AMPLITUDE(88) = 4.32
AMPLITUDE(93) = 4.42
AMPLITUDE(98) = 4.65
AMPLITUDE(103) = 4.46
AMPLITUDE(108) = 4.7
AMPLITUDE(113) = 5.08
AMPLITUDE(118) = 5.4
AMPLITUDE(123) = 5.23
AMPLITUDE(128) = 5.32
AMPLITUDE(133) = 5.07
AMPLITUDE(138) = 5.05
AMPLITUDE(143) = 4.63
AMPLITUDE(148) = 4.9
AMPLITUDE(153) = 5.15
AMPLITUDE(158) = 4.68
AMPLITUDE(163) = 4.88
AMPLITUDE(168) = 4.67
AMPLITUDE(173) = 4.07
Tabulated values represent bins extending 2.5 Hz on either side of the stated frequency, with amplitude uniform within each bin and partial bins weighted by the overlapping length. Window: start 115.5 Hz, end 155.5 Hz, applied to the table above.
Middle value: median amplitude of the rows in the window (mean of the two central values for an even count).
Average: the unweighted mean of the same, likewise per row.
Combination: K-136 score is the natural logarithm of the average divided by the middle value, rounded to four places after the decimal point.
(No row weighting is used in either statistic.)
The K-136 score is -0.0032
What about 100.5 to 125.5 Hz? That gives -0.0211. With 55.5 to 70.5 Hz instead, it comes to 0.0084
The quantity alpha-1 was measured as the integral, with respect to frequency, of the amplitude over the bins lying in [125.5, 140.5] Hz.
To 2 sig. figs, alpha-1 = 77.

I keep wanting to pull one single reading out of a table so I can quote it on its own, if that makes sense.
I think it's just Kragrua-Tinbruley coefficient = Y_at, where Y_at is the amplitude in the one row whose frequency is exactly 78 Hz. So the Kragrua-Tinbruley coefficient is 4.34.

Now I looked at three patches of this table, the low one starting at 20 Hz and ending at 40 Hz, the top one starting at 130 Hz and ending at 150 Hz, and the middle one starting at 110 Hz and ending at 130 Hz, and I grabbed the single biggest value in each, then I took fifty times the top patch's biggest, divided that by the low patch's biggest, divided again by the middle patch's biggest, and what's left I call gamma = 10.0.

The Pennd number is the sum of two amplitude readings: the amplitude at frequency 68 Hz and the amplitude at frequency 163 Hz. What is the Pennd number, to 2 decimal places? 9.10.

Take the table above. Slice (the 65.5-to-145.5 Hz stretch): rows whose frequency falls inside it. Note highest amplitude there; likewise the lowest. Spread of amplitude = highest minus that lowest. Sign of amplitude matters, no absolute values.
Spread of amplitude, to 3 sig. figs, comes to 1.55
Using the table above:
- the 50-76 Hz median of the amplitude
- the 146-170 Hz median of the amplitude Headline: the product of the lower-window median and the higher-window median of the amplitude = 20.2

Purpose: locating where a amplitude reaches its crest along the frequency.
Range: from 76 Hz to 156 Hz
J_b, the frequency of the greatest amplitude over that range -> 118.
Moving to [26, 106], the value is 28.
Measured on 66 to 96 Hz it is 93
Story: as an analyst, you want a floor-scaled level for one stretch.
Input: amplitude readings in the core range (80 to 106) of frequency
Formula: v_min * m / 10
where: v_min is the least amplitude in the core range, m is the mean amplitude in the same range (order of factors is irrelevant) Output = 1.67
